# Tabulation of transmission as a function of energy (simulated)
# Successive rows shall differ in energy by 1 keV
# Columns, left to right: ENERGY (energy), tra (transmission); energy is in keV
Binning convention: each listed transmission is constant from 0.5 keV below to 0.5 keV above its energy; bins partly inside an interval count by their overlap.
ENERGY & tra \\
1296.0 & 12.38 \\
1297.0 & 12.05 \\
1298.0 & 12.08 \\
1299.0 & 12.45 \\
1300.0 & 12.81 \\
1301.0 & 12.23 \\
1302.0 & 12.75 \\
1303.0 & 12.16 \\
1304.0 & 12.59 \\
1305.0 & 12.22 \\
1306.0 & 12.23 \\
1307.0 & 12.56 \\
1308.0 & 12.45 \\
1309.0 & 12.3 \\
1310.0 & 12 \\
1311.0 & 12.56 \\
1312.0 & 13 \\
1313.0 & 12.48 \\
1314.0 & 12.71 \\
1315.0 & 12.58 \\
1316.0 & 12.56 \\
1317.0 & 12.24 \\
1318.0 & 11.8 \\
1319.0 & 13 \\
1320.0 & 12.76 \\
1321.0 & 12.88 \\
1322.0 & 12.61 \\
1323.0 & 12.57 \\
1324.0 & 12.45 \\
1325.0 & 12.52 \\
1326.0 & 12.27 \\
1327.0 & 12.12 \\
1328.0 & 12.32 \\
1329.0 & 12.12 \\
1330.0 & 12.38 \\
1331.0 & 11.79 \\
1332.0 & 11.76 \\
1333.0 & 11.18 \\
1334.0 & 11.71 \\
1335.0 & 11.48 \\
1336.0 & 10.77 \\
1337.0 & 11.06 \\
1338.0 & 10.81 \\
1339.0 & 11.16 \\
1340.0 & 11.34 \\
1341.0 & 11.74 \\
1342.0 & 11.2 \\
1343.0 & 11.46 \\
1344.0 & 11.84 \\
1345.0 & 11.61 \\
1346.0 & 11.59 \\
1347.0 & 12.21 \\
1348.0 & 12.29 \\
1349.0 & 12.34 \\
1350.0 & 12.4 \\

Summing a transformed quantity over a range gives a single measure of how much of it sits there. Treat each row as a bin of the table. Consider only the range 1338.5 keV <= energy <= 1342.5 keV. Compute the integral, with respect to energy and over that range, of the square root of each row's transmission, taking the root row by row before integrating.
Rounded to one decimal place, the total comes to 13.5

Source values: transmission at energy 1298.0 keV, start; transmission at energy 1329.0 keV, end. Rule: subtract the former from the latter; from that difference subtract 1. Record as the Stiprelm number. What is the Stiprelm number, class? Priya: -1.0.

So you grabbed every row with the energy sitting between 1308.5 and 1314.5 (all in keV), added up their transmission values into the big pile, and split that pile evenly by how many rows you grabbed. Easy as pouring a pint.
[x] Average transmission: 12.5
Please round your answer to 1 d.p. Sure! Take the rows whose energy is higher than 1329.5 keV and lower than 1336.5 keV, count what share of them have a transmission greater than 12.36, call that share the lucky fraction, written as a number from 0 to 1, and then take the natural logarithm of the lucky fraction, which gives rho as -1.9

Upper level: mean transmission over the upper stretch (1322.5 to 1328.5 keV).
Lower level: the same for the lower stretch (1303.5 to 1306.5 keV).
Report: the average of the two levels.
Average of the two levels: 12.4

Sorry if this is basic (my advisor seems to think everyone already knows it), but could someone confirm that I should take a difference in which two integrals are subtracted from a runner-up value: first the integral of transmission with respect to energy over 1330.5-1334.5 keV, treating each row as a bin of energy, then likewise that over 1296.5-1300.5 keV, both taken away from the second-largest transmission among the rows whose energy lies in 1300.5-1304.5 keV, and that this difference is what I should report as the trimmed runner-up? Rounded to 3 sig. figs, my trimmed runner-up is -83.2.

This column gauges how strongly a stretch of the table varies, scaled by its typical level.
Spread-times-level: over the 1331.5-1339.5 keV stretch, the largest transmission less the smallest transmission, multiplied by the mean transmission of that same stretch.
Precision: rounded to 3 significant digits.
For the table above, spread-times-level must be 11.1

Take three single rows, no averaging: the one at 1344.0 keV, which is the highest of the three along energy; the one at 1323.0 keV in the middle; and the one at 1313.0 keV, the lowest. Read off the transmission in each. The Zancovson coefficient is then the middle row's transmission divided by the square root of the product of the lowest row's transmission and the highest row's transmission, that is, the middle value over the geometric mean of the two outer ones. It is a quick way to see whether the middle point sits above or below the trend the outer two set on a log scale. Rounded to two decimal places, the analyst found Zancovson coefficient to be 1.03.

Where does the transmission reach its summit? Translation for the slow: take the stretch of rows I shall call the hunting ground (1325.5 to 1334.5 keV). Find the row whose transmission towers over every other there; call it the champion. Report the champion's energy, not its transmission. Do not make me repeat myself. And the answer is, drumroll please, 1330.0 keV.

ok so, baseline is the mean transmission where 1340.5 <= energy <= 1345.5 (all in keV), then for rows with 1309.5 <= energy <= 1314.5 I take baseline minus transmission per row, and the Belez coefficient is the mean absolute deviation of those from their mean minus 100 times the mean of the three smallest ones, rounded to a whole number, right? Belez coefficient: 119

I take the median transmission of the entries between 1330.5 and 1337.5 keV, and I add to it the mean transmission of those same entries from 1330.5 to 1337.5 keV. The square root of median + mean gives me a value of 4.78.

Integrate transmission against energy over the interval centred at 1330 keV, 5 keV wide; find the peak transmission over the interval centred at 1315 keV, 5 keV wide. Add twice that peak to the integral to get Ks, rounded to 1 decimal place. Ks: 85.8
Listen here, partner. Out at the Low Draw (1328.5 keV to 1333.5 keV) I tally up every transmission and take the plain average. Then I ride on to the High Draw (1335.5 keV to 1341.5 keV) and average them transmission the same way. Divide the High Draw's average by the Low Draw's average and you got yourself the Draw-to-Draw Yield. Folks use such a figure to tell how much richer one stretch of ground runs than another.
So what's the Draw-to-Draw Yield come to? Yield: 0.941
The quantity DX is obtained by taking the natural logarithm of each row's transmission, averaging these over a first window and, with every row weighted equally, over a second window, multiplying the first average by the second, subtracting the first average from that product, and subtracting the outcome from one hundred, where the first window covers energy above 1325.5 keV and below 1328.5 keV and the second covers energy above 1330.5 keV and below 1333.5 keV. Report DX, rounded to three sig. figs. 96.4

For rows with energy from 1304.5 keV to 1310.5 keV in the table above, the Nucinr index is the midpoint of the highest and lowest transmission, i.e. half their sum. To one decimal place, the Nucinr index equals 12.3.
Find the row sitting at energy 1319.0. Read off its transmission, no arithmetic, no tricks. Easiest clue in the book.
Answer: 13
